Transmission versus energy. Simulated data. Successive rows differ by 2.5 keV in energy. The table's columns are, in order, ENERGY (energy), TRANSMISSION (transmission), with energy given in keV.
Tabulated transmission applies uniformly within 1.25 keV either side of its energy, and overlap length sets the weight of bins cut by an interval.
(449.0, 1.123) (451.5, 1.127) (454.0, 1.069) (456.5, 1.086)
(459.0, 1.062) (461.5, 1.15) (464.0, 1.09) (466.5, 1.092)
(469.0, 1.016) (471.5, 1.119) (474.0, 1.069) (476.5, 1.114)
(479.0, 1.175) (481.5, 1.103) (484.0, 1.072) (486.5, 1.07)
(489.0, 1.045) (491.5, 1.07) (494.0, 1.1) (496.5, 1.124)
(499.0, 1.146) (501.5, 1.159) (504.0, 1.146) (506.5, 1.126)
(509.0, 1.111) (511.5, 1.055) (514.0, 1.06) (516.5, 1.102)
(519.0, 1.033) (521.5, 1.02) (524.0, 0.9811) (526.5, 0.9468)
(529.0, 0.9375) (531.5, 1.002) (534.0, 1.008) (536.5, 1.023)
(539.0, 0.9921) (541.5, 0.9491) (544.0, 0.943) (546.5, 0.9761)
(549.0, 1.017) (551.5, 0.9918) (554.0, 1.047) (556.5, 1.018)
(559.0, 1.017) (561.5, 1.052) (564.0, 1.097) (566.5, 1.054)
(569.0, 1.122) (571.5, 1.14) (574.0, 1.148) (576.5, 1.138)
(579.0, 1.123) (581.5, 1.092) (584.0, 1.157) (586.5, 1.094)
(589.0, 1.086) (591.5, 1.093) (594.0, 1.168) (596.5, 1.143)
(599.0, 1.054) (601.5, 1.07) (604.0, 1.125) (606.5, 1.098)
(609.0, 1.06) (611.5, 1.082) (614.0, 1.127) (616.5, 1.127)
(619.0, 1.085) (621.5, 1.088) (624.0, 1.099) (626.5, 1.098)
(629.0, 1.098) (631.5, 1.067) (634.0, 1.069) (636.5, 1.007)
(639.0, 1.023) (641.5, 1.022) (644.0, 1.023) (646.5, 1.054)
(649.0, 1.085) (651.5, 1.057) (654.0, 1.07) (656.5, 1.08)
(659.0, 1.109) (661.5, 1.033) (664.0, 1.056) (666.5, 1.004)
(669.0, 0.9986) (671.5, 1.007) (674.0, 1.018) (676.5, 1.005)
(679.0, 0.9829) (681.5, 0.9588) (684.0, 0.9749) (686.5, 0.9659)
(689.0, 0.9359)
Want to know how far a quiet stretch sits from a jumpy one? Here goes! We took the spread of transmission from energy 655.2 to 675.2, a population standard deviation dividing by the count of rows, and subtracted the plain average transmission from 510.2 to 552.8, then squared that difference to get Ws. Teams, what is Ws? 0.93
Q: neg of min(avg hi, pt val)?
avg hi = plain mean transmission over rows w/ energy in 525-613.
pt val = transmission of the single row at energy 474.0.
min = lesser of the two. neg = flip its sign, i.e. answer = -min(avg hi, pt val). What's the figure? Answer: -1.059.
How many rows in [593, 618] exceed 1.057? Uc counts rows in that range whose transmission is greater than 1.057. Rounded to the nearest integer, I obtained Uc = 9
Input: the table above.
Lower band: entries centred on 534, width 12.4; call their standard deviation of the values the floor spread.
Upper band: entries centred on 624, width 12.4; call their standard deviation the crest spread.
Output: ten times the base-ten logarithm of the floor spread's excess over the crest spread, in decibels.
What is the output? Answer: -16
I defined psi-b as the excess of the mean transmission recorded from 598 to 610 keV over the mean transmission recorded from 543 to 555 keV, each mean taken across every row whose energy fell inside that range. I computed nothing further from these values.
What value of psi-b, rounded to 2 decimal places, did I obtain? 0.09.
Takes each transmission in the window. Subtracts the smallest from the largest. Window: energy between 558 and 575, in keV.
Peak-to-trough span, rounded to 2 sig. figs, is 0.13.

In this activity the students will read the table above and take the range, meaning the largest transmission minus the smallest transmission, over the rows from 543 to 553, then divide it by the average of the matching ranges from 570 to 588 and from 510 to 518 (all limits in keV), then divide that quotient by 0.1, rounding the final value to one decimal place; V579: 13.2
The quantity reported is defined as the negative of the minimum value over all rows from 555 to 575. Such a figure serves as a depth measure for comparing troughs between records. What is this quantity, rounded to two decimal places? -1.02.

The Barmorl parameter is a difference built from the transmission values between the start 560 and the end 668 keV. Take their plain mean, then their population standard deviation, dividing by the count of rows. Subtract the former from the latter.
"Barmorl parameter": -1.045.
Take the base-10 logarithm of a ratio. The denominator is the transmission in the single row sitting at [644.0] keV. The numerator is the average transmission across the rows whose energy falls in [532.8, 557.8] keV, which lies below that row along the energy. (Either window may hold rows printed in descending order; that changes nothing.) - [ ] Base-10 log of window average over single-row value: -0.01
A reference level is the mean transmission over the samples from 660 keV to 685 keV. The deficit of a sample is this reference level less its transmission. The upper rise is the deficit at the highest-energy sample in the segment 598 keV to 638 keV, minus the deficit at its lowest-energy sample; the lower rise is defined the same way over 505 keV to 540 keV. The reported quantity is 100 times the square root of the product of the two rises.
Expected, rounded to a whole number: 8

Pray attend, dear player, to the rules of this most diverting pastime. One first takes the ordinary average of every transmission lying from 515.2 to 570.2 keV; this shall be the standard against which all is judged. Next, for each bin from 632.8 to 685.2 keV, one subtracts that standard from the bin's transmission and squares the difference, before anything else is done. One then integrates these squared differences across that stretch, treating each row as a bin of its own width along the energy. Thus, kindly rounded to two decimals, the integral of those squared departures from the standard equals 0.09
